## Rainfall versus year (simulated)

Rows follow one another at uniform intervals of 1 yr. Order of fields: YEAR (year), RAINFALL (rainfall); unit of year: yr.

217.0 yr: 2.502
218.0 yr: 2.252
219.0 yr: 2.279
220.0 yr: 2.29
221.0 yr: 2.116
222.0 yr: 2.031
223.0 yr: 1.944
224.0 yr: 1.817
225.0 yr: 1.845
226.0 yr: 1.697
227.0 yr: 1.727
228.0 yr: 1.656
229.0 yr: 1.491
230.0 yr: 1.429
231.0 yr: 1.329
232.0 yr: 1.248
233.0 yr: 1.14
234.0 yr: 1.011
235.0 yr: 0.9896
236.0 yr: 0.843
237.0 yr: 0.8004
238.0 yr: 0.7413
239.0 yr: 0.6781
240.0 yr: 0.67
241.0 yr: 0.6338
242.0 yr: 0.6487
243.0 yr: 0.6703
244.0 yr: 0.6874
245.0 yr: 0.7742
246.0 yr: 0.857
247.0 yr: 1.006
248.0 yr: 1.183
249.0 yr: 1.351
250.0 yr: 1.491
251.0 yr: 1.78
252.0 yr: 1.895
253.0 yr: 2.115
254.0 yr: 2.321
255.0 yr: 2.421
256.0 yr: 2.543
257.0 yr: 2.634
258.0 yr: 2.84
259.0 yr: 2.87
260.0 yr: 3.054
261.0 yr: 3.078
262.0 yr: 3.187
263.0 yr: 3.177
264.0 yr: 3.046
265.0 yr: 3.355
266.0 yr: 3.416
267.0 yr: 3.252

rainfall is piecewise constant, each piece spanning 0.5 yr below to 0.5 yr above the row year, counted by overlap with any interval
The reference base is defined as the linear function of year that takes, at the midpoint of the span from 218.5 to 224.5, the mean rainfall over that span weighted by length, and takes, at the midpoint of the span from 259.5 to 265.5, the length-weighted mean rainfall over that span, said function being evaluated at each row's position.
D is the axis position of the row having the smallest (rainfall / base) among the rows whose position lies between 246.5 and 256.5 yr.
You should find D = 247.0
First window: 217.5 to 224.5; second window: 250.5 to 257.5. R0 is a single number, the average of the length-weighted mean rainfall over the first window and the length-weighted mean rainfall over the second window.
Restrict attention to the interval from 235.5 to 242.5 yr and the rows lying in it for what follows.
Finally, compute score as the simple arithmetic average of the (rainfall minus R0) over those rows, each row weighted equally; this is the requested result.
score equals -1.5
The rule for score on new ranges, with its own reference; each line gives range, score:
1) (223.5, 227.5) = -0.4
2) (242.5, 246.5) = -1.4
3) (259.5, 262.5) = 0.9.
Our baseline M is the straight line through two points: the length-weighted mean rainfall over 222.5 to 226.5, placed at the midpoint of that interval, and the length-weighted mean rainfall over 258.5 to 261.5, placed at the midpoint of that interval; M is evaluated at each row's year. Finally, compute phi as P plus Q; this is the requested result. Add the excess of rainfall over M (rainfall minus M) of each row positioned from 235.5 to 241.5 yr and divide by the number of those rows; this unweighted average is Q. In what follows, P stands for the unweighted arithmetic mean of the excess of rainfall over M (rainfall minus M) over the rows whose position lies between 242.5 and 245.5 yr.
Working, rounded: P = -1.76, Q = -1.6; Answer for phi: -3.3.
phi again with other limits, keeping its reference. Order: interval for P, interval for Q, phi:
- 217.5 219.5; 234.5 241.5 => -0.9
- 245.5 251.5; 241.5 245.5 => -3.1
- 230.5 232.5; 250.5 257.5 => -1.3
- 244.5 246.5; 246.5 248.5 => -3.2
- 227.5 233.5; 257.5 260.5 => -0.7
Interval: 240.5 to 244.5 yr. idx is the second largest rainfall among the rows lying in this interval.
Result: 0.6703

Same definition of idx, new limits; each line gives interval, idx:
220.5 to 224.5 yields 2.031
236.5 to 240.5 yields 0.7413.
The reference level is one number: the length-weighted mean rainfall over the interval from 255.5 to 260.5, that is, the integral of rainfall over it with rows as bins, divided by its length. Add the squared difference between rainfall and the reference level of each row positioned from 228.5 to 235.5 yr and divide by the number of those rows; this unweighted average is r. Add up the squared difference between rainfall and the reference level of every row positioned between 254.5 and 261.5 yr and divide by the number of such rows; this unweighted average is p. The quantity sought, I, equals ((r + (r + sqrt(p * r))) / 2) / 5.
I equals 0.53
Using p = 0.1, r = 2.4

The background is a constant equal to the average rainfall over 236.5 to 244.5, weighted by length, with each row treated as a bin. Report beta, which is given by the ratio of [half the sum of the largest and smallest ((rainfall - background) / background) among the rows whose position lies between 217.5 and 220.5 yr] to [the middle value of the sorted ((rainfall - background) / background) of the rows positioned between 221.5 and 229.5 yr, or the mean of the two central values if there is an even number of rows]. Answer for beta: 1.5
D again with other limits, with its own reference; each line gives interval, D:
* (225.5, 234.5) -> 234.0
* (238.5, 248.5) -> 241.0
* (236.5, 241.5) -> 241.0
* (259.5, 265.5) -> 264.0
